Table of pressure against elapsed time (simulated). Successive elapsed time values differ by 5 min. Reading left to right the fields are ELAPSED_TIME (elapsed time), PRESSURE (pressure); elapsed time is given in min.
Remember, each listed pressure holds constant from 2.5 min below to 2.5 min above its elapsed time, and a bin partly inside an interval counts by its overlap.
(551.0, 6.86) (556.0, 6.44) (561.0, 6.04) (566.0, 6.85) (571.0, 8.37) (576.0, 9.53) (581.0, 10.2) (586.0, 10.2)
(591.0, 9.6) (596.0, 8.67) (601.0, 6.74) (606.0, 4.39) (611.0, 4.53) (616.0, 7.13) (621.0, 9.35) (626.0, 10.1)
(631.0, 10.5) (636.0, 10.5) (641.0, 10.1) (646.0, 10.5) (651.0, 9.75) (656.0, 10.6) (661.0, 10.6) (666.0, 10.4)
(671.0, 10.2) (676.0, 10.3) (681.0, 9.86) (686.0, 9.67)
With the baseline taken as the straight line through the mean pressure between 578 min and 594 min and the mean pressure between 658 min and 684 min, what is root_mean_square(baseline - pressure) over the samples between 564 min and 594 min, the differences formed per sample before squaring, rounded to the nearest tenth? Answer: 1.4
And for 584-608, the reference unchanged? 3.0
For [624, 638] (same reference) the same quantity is 0.3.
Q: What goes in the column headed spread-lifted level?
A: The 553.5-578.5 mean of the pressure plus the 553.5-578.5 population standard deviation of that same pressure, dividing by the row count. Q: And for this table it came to 8.8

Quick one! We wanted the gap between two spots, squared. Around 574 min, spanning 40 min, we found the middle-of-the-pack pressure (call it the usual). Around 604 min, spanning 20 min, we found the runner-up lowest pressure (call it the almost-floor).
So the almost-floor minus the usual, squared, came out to 19.5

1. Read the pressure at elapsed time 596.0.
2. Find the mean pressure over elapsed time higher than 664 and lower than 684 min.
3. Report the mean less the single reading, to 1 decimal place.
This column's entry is 1.5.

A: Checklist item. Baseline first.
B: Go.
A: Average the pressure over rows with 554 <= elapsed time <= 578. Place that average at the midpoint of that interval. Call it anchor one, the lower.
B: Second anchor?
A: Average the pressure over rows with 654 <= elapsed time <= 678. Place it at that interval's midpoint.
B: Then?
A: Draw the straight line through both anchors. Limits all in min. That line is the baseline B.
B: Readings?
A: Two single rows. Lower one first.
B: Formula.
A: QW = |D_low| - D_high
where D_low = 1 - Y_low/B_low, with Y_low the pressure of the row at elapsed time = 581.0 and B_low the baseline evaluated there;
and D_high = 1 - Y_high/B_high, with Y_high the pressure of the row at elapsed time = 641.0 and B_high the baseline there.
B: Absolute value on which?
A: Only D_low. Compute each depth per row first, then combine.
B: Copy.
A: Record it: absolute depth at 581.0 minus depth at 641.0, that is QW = 0.3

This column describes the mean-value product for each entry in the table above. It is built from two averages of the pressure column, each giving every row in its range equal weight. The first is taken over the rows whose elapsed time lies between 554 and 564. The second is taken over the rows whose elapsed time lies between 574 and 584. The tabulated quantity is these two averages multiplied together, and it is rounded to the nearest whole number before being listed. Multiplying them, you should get 62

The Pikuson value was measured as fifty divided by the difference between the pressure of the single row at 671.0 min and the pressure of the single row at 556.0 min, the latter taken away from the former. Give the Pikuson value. 13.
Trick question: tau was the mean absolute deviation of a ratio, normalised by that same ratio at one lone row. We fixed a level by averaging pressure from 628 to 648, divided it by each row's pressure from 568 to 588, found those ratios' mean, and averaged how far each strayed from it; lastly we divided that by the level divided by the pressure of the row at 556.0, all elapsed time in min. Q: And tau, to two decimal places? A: 0.05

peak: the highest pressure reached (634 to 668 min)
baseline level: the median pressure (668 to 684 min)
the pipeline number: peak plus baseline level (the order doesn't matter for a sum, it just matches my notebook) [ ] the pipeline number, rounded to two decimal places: 20.80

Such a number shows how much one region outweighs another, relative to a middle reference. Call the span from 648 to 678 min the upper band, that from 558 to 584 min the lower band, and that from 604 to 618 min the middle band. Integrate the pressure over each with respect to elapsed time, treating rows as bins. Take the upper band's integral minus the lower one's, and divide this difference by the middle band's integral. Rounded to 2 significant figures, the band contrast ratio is 1.3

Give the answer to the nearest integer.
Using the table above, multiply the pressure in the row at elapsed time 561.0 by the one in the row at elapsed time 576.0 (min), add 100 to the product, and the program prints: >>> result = 158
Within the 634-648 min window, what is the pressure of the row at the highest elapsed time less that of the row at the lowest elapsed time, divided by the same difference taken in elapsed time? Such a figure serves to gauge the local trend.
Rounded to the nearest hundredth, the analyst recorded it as 0.00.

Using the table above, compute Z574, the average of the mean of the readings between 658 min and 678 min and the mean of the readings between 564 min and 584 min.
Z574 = 9.6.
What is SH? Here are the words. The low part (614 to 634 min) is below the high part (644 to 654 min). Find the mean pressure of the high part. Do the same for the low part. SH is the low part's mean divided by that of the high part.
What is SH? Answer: 0.92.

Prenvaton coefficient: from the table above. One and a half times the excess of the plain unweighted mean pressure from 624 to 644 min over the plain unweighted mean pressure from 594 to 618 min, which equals 6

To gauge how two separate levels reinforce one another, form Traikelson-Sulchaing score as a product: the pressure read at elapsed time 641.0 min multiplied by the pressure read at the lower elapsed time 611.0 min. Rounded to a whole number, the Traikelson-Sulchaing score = 46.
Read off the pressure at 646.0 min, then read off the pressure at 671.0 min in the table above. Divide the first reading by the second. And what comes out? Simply 1.0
